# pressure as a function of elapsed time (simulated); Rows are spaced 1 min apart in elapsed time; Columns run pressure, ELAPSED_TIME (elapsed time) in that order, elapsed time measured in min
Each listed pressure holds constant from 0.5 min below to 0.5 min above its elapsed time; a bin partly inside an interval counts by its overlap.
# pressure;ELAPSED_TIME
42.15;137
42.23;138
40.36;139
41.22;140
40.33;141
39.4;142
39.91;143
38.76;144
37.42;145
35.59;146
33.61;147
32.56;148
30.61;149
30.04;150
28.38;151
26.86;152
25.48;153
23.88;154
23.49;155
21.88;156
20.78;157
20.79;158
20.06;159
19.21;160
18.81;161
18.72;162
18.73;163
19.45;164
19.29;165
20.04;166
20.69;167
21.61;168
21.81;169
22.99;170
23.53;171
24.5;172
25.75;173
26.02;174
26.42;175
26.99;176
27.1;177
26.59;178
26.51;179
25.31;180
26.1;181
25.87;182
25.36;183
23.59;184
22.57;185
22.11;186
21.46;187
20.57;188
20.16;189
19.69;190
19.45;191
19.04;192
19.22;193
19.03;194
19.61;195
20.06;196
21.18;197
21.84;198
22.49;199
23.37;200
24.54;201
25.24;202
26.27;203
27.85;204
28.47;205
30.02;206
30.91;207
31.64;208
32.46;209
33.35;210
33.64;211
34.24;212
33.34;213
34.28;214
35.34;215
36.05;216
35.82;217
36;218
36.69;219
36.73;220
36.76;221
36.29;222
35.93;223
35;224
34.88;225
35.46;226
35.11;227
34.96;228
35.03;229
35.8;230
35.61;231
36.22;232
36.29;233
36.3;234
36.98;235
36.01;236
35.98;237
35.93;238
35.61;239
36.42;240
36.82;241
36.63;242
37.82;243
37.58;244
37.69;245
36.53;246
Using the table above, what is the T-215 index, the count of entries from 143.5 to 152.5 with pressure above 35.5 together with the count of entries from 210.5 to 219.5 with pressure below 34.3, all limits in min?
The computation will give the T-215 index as 7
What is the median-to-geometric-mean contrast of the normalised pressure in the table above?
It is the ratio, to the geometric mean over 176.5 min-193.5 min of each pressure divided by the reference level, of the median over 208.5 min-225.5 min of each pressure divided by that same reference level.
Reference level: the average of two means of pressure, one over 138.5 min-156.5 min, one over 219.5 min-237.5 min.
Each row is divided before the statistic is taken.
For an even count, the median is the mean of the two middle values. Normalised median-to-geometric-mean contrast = 1.55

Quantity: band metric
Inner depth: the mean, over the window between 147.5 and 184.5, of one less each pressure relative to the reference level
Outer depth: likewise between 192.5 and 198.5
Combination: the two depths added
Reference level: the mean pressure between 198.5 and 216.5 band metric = 0.54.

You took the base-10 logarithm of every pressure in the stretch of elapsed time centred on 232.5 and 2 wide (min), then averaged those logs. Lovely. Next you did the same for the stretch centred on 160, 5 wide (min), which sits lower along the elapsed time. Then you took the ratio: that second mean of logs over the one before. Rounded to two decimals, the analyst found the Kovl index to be 0.83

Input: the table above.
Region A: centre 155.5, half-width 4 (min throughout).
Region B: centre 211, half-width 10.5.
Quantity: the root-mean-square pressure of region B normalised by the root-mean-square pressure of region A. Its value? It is 1.42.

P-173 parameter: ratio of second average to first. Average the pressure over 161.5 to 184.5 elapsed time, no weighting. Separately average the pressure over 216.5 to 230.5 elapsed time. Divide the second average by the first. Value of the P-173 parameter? 1.51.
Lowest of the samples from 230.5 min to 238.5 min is 35.61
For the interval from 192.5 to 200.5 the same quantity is 19.03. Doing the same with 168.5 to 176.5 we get 21.81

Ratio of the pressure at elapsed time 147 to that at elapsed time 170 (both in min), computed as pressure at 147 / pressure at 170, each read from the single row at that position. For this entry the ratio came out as 1.5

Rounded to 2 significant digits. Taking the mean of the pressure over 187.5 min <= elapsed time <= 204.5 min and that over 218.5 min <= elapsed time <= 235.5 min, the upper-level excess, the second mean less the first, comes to 14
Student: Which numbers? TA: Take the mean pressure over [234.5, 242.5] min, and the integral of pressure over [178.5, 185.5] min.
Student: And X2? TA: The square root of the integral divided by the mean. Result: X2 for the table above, 2.2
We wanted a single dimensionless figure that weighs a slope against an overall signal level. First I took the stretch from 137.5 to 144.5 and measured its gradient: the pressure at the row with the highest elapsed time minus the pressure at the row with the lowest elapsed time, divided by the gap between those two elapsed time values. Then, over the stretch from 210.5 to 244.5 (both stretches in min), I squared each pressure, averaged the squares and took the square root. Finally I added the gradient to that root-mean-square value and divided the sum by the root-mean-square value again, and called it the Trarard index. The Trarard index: 0.98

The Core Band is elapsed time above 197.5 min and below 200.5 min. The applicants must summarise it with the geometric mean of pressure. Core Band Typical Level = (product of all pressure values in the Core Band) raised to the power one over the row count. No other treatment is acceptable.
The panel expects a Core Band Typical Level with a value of 23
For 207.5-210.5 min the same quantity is 32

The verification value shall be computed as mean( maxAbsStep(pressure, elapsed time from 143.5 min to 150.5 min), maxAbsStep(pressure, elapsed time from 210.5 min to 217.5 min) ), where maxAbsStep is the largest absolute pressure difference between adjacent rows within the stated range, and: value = 1.5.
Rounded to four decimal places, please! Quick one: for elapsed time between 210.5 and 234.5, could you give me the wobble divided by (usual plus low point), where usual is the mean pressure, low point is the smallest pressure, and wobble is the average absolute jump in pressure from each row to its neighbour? 0.0064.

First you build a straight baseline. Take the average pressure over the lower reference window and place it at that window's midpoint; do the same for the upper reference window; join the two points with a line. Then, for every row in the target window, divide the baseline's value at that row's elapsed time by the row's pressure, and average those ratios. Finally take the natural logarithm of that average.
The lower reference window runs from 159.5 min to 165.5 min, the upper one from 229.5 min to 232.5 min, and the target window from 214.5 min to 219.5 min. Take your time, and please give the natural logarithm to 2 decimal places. -0.10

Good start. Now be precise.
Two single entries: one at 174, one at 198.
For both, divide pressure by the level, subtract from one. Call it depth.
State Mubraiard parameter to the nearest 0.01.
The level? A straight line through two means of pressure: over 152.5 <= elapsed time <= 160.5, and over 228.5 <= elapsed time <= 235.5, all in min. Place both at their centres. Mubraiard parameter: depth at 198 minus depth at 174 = 0.30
